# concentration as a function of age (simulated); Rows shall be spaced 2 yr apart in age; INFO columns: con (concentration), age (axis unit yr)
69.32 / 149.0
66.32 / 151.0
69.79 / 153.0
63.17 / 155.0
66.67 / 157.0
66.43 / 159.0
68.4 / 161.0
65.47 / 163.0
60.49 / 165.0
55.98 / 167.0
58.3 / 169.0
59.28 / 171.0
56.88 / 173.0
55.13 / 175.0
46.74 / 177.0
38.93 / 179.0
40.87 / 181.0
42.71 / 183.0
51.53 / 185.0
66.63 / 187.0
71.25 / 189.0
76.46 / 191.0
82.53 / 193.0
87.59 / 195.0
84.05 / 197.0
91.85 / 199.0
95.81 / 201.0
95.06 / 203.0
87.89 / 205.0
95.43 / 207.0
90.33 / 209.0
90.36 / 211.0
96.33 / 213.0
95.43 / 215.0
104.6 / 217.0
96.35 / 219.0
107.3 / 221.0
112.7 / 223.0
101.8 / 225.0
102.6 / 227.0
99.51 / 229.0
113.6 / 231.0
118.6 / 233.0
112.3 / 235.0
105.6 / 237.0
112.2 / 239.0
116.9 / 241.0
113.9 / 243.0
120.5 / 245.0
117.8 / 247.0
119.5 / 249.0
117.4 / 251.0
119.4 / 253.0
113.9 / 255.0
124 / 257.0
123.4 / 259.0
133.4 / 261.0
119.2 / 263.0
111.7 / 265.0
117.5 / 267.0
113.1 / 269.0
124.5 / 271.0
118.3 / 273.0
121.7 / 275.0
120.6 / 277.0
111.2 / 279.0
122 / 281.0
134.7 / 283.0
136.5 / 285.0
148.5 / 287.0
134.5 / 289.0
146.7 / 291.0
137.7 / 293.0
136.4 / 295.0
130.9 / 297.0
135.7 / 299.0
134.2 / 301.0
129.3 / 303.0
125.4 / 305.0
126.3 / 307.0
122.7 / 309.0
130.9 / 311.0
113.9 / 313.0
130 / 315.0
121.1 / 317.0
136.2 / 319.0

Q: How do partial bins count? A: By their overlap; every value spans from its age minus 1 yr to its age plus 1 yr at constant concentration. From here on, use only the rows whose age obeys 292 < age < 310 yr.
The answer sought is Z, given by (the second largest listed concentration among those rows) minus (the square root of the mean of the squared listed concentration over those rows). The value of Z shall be 5.3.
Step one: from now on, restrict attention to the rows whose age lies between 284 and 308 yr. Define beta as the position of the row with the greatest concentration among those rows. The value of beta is 287.0 yr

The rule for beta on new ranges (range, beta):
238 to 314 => 287.0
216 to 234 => 233.0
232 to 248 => 245.0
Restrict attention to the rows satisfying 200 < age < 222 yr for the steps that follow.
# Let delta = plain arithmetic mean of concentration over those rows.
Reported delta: 96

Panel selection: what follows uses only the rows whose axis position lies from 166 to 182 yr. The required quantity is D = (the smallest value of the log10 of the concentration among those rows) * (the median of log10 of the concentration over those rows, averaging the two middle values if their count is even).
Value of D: 2.8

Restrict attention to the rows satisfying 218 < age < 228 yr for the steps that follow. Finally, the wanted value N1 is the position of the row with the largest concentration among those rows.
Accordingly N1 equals 223.0 yr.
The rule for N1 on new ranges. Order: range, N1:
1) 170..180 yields 171.0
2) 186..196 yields 195.0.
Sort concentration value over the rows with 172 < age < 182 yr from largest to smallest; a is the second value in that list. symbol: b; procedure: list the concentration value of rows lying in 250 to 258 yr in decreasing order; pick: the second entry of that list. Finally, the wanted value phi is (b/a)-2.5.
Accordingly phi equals -0.3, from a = 55.13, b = 119.4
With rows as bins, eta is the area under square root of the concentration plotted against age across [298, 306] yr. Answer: 91.6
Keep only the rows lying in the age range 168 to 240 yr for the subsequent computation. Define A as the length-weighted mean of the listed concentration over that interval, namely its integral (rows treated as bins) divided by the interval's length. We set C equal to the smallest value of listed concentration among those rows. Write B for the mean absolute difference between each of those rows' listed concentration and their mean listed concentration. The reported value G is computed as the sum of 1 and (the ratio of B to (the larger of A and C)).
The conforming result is 1.23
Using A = 85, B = 19.6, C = 38.93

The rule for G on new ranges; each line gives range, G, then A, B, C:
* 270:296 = 1.07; 130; 9.7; 111.2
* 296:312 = 1.03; 129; 3.5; 122.7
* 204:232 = 1.06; 100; 6.4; 87.89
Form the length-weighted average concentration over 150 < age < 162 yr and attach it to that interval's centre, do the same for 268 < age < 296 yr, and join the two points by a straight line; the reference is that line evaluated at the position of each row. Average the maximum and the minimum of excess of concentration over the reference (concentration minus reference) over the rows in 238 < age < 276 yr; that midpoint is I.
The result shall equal 2.6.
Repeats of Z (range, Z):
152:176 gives 6.0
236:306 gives 22.0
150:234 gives 32.2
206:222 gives 7.4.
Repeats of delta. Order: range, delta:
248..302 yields 126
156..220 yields 73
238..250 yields 117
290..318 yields 130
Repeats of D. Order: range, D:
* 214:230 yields 4.0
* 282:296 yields 4.5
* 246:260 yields 4.3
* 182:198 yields 3.0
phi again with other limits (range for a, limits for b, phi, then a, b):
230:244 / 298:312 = -1.4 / 116.9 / 134.2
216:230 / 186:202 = -1.6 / 107.3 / 91.85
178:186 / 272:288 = 0.7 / 42.71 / 136.5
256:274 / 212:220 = -1.7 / 124.5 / 96.35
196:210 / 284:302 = -1.0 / 95.43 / 146.7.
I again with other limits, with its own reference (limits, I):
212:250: 5.2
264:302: 0.3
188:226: 0.5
